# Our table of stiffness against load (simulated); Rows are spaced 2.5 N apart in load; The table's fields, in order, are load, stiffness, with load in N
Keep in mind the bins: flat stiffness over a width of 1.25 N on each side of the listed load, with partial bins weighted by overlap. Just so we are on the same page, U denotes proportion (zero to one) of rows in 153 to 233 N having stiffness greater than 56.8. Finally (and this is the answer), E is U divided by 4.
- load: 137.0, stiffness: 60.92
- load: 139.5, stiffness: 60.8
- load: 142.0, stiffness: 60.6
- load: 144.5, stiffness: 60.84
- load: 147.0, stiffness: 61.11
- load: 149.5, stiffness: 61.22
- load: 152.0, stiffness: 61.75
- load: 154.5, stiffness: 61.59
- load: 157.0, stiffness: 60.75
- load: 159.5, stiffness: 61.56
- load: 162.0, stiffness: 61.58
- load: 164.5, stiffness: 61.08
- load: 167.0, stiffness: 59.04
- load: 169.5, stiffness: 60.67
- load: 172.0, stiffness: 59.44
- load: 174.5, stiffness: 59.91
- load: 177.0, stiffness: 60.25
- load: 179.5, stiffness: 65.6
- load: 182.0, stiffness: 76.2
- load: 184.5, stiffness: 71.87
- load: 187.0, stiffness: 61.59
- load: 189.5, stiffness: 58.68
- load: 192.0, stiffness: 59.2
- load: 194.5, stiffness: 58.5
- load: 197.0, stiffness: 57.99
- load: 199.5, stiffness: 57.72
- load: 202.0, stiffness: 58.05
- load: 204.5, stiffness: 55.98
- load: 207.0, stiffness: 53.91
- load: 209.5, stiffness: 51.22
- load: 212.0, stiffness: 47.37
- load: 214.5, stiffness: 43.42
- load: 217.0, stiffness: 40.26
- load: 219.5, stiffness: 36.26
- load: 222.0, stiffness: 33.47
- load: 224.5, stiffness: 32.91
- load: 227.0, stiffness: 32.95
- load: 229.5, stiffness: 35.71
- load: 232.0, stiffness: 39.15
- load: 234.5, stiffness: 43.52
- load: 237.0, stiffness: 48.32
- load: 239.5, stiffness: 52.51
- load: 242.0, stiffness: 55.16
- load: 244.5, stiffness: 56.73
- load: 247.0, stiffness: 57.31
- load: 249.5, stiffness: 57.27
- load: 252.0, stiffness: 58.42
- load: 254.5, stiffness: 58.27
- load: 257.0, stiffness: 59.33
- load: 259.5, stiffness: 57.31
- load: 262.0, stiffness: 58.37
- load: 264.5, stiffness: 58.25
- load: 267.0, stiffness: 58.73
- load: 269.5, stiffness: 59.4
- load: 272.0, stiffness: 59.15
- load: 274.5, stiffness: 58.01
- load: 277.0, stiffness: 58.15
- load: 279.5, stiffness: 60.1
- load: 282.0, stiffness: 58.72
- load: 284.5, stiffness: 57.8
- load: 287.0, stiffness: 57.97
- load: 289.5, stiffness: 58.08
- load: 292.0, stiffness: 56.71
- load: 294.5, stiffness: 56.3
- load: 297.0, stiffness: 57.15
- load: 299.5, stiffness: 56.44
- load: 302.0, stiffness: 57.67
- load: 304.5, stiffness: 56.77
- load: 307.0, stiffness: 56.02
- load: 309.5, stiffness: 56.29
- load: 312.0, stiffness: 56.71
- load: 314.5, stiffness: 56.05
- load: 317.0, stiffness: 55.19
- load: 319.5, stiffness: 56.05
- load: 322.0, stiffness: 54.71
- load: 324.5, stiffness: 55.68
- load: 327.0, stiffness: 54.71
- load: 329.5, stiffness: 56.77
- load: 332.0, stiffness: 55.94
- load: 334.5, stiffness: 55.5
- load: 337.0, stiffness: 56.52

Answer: 0.156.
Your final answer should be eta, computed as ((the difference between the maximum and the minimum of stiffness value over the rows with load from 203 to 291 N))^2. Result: 739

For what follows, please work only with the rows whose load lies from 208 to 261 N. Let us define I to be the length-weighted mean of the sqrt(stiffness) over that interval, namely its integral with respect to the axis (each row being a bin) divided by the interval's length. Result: 6.86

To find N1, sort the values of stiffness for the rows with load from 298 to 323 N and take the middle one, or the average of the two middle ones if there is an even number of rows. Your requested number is 56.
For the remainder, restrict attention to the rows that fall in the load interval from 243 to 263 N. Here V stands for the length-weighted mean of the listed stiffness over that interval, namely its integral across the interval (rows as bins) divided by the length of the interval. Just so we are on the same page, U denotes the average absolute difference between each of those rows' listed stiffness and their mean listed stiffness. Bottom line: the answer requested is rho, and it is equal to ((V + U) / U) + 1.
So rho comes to 82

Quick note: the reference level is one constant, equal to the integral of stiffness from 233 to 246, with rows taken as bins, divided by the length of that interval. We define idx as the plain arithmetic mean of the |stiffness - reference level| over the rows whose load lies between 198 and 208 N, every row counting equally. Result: 5.3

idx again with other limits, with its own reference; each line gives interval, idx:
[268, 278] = 7.5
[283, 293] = 6.5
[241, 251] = 5.5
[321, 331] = 4.3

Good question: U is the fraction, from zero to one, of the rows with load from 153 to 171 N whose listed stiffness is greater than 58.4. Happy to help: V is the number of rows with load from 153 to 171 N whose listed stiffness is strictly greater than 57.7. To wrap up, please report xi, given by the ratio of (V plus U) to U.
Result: 8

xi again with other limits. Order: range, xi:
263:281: 13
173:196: 10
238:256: 15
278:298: 21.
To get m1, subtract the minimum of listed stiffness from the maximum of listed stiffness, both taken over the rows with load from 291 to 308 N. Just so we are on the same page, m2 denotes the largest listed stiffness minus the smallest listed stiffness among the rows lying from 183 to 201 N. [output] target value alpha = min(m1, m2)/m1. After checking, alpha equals 1.00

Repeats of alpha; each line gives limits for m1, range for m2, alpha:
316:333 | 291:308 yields 0.80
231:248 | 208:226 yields 1.00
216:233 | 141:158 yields 0.16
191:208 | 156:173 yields 0.48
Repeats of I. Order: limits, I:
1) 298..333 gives 7.49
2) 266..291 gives 7.65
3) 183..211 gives 7.65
